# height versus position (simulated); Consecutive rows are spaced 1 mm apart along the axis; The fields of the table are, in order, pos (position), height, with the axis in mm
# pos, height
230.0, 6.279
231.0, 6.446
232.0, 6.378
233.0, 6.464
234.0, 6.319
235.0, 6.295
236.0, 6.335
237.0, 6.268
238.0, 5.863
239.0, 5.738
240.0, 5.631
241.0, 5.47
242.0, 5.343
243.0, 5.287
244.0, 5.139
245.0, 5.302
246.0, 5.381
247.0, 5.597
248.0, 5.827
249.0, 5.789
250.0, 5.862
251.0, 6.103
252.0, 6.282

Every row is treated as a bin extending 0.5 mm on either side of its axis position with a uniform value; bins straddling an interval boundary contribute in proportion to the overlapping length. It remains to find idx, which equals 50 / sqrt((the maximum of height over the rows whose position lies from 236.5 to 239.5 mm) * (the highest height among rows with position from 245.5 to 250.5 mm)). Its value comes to 8.2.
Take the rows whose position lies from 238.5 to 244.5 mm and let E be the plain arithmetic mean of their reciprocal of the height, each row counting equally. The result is 0.184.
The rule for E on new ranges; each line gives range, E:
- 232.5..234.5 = 0.156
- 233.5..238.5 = 0.161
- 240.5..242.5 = 0.185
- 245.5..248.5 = 0.179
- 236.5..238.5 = 0.165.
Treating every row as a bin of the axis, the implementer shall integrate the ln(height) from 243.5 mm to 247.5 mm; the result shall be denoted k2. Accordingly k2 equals 6.7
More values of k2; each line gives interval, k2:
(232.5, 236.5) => 7.4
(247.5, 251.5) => 7.1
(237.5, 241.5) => 6.9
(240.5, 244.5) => 6.7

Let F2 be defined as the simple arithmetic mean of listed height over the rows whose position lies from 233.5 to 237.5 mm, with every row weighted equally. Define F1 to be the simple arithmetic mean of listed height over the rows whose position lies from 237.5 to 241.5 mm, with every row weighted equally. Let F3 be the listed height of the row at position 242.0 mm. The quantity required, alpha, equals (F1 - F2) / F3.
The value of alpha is -0.12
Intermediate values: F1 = 5.68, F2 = 6.3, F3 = 5.343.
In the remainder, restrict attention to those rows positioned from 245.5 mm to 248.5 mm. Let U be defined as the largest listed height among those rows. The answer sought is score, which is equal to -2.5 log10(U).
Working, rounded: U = 5.827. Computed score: -1.91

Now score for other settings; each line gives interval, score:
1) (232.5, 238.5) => -2.03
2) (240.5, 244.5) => -1.84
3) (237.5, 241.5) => -1.92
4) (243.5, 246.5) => -1.83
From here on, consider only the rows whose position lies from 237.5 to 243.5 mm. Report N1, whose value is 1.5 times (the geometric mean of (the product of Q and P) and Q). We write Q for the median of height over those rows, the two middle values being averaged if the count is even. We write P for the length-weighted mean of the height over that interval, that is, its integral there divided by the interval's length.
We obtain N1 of 19.6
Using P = 5.56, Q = 5.6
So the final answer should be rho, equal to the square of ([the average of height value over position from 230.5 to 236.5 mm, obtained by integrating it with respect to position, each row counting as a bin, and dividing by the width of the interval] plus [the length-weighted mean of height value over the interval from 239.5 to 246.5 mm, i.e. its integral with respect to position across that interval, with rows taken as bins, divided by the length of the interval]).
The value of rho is 138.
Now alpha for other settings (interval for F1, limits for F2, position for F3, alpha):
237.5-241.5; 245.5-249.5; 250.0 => 0.00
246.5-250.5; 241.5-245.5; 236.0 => 0.08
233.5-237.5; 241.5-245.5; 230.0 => 0.17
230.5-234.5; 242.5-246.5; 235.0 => 0.18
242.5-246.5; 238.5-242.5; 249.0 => -0.05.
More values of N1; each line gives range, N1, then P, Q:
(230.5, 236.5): 24.1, 6.37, 6.4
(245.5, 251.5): 20.9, 5.76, 5.8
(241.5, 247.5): 18.5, 5.34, 5.3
